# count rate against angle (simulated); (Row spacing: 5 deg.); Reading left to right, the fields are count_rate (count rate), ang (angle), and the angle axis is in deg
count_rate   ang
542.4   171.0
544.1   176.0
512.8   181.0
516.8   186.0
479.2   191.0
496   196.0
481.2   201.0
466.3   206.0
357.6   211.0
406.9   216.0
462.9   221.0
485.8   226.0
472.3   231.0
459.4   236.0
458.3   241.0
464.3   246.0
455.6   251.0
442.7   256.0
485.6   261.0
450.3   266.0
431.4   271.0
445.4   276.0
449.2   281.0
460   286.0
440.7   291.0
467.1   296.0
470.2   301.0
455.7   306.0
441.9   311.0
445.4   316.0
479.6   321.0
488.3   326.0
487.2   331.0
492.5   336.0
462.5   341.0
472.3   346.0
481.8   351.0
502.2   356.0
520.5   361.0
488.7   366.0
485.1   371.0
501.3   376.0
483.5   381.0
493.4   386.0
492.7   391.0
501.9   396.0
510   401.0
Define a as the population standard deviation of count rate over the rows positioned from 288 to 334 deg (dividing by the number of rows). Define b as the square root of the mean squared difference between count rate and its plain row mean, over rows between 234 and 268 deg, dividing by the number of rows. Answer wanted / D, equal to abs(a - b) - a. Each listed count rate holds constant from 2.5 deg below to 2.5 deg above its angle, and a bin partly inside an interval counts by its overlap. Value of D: -12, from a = 18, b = 12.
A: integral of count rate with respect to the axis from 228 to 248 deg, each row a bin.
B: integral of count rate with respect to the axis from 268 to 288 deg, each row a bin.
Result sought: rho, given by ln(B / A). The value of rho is -0.04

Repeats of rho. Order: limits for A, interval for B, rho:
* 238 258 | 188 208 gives 0.06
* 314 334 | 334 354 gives 0.00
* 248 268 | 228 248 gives 0.01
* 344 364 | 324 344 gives -0.03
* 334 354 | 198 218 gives -0.10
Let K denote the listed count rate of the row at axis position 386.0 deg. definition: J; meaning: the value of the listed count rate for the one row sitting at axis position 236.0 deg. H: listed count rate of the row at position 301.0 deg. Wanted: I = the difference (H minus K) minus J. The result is -483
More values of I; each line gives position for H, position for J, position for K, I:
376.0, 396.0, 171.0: -543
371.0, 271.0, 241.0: -405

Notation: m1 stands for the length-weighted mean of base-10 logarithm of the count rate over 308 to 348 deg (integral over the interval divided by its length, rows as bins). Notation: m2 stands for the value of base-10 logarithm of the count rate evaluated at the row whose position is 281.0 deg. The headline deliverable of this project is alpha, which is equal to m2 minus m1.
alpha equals -0.02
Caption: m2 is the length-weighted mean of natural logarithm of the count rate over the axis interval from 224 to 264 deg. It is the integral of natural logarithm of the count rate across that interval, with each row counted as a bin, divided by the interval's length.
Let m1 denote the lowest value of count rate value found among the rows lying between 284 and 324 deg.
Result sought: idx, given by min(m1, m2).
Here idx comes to 6.14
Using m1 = 440.7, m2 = 6.14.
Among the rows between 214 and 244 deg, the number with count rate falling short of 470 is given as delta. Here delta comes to 4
